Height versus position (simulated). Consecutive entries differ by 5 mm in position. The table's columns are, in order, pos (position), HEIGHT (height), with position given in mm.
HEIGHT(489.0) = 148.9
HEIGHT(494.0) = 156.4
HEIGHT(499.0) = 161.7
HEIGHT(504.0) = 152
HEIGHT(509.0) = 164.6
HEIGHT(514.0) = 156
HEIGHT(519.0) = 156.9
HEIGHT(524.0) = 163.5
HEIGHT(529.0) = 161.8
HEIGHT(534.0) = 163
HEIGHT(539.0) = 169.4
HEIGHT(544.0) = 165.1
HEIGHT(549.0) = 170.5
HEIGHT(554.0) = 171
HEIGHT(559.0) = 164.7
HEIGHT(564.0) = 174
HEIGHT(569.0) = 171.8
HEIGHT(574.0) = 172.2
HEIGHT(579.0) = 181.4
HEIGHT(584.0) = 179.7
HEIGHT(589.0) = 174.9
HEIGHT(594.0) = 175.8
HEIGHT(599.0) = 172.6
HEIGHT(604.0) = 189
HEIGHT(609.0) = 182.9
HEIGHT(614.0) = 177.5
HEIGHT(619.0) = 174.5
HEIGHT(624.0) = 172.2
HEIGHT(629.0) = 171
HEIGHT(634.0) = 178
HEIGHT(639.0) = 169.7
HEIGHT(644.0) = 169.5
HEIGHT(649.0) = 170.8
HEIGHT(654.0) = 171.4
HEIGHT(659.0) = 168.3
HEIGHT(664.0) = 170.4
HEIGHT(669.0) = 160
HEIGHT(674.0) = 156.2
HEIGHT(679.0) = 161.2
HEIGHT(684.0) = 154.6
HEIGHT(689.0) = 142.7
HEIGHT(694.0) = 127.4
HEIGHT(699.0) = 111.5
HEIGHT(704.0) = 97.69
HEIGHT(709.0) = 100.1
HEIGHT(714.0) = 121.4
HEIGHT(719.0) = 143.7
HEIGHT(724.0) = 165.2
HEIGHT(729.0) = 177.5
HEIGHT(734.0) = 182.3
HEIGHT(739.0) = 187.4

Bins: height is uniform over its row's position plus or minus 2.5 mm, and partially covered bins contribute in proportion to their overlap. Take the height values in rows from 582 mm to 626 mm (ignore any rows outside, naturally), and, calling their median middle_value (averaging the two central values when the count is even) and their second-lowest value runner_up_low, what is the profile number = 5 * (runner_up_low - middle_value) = -16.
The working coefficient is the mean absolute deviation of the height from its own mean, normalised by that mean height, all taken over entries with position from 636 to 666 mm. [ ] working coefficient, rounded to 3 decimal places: 0.005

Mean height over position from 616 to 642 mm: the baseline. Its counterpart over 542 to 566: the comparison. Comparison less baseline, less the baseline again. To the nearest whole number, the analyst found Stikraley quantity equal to -177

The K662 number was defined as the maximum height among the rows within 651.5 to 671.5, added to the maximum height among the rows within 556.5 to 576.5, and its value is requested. 345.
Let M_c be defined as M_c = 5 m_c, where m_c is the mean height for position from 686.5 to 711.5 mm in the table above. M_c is 579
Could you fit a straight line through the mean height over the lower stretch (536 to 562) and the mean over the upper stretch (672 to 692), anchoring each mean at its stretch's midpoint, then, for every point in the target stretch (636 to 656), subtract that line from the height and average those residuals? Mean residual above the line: 13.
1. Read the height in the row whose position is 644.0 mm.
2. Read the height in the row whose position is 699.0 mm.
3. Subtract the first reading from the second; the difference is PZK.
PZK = -58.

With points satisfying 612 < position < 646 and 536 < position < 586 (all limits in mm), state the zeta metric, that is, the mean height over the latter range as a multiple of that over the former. 0.99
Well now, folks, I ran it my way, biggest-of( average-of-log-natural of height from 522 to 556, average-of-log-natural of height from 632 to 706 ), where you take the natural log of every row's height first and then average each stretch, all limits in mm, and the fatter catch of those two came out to 5.11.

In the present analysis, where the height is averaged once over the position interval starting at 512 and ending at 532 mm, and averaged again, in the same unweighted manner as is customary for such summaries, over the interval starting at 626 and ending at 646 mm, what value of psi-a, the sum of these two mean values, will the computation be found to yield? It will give 332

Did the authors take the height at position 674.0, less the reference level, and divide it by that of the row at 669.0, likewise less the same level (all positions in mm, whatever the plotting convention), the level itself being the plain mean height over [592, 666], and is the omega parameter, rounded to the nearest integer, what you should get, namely 1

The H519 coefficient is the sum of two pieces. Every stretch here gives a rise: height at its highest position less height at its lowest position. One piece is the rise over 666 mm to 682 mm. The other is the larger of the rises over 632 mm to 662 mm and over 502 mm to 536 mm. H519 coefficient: 12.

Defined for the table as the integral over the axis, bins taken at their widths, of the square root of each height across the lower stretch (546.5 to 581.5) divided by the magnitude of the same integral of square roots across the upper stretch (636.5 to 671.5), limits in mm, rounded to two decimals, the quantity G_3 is 1.01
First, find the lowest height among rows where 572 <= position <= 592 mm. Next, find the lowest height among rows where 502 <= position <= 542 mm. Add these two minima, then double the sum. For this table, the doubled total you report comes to 648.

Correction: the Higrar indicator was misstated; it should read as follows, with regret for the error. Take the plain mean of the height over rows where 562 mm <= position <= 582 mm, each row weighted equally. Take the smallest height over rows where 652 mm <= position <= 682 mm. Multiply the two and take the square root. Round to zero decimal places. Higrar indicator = 165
